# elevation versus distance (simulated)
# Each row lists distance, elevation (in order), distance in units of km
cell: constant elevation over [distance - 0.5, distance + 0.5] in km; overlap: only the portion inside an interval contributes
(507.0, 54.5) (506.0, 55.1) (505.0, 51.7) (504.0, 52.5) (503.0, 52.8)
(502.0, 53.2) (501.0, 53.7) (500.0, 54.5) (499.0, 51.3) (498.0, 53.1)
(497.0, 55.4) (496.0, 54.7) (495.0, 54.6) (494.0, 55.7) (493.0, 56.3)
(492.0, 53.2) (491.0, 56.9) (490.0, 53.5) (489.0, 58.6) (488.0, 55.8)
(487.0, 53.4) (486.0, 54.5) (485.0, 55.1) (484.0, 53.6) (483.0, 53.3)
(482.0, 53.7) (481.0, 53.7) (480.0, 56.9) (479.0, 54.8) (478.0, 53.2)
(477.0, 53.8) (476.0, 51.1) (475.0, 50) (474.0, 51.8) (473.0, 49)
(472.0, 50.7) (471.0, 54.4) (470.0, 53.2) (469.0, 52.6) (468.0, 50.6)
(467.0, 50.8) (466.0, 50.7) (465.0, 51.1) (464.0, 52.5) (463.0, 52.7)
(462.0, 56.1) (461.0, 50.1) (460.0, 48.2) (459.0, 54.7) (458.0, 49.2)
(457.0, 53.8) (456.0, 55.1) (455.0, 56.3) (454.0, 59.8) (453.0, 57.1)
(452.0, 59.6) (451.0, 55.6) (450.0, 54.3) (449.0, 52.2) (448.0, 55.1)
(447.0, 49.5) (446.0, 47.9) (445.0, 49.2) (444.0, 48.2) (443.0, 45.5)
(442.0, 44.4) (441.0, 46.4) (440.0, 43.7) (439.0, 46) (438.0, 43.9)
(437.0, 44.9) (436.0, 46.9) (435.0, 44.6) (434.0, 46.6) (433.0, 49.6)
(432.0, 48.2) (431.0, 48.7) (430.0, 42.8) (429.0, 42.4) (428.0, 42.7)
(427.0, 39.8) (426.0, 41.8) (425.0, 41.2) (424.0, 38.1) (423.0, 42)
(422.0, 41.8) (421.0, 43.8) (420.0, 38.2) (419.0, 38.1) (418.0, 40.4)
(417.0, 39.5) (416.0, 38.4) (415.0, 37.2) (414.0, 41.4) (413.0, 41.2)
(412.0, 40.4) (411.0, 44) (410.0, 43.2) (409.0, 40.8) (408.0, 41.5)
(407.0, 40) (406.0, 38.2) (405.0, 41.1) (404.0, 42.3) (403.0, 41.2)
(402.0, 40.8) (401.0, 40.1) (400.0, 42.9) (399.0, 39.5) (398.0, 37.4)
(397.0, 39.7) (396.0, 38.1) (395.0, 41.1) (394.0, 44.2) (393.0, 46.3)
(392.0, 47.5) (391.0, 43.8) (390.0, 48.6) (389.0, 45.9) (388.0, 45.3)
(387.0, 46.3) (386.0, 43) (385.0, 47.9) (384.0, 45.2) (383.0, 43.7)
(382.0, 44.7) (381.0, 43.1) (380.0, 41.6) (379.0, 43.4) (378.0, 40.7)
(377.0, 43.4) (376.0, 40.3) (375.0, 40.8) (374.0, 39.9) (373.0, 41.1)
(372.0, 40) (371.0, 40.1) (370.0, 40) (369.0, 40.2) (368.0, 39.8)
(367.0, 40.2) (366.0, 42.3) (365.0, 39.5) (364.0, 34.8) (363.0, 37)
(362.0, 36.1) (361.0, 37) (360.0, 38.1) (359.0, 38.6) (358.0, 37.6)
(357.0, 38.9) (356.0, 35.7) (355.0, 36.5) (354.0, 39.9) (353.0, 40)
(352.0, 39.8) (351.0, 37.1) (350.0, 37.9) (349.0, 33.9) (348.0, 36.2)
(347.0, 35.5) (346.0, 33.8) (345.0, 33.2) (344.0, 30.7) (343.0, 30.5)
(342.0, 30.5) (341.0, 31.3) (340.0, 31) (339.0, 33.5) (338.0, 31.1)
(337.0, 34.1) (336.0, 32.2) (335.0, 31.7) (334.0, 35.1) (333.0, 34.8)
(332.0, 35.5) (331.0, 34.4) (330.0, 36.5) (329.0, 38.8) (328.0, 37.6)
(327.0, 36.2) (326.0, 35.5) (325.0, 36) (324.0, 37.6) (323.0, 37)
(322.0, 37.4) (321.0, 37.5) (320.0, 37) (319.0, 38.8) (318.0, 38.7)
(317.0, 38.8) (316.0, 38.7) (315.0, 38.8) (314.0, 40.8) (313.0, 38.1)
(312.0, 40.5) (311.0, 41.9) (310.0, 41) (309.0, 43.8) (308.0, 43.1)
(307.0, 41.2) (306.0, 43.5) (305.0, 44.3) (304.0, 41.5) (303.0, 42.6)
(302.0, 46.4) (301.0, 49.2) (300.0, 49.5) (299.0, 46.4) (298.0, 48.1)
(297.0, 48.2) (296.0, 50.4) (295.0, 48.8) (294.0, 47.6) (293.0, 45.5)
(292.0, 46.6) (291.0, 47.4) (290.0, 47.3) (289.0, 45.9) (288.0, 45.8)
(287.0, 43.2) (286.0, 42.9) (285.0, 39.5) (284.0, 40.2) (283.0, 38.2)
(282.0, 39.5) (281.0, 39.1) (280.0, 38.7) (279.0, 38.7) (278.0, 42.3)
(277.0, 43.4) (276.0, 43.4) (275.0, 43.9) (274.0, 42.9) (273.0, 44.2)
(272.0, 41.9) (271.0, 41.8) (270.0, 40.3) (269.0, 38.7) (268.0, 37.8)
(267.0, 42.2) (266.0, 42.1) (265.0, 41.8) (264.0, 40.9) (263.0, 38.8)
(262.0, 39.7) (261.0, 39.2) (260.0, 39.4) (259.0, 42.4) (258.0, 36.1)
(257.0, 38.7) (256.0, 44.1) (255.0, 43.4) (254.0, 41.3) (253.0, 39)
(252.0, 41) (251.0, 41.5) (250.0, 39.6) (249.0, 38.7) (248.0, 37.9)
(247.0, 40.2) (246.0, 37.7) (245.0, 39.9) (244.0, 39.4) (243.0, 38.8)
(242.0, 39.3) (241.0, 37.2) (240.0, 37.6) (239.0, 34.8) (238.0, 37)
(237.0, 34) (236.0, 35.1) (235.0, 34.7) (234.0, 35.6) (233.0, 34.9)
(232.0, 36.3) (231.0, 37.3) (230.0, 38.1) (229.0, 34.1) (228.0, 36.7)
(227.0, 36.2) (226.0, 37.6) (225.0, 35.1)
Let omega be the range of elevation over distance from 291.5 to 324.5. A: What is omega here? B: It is 13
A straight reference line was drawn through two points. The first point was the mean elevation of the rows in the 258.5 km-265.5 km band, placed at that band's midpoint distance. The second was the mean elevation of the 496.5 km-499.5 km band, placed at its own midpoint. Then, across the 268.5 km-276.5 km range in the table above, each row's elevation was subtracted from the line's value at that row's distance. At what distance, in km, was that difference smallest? 273.0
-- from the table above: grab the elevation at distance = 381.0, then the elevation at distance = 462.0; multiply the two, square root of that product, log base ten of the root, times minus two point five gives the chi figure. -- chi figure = -4.23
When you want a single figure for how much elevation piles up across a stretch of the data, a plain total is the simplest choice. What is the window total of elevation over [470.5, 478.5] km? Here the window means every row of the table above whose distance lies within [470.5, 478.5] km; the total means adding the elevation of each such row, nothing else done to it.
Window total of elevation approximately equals 414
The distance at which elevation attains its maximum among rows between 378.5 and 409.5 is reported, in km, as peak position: 390.0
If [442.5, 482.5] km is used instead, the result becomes 454.0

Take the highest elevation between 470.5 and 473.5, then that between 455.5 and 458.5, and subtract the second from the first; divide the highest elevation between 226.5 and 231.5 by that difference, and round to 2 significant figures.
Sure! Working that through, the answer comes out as -54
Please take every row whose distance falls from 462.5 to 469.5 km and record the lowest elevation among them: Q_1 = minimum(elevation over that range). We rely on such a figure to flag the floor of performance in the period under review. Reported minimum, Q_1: 50.6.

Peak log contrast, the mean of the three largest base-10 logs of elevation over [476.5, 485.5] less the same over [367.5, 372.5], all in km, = 0.142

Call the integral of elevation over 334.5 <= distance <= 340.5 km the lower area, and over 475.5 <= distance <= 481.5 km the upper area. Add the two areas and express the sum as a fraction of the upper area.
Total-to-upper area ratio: 1.60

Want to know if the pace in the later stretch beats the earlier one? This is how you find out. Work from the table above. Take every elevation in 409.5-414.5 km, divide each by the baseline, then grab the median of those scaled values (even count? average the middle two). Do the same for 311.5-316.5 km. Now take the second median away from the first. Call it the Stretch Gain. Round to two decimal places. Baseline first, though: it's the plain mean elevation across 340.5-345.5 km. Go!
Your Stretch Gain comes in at 0.08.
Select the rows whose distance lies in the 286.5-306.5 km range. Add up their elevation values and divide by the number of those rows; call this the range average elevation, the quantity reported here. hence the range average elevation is 46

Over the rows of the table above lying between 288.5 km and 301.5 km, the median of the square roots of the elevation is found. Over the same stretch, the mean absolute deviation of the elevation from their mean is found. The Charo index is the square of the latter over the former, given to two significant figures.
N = 0.20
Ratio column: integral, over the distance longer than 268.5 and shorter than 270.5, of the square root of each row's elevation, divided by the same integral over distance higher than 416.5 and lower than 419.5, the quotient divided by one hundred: 0.0067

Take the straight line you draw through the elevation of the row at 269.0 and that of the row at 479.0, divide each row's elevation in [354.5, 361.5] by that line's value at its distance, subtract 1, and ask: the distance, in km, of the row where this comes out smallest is 356.0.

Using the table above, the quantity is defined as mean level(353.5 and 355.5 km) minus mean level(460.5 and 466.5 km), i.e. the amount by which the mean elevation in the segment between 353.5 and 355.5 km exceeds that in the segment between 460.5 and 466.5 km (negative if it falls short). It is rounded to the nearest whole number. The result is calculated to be -14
